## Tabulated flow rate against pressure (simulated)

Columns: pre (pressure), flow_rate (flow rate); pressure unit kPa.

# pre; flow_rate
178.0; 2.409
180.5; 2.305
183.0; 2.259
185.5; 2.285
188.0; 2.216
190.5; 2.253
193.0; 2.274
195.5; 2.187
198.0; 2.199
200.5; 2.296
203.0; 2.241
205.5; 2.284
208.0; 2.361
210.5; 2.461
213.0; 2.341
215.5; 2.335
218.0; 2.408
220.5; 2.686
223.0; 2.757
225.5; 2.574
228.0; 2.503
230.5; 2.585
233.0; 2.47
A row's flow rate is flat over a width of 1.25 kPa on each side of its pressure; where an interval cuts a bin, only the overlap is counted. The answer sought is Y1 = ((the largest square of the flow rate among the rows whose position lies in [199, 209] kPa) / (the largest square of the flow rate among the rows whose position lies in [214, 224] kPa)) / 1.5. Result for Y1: 0.49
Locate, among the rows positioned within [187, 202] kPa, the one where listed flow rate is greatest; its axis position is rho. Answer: 200.5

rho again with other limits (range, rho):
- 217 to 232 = 223.0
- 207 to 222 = 220.5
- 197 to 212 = 210.5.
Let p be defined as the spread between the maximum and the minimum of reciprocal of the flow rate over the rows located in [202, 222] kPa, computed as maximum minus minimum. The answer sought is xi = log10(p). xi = -1.1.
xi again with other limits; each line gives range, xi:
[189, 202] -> -1.7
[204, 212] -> -1.5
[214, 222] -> -1.3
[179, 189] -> -1.8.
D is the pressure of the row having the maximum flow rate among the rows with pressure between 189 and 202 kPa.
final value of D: 200.5 kPa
